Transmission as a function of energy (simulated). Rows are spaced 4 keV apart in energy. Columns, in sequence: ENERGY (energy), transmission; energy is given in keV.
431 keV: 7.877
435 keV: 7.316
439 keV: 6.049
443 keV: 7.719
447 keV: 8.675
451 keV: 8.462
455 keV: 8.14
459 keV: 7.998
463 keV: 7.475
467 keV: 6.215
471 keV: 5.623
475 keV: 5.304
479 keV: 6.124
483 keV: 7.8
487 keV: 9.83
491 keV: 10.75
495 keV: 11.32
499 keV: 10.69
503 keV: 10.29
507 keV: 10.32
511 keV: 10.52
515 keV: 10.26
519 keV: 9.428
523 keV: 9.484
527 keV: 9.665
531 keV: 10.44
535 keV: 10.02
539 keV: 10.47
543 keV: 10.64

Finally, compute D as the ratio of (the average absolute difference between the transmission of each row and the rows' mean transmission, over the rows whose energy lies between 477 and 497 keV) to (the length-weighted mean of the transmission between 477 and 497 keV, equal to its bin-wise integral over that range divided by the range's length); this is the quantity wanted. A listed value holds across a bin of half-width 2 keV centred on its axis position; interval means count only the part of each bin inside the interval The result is 0.19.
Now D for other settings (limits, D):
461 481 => 0.09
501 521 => 0.03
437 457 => 0.09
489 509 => 0.03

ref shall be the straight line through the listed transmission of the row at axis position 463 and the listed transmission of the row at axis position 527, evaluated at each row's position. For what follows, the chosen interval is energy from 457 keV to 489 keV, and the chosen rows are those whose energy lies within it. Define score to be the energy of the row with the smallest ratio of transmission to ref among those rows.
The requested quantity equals 475 keV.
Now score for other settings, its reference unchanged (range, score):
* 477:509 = 479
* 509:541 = 523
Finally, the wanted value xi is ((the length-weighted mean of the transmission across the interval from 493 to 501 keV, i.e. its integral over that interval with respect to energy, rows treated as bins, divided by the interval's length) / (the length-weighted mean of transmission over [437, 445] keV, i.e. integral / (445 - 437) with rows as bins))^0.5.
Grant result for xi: 1.26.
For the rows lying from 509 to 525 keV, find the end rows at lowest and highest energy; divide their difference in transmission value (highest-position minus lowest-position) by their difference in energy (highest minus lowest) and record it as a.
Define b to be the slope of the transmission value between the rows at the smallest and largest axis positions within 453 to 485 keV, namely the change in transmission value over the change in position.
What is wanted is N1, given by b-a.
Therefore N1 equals 0.07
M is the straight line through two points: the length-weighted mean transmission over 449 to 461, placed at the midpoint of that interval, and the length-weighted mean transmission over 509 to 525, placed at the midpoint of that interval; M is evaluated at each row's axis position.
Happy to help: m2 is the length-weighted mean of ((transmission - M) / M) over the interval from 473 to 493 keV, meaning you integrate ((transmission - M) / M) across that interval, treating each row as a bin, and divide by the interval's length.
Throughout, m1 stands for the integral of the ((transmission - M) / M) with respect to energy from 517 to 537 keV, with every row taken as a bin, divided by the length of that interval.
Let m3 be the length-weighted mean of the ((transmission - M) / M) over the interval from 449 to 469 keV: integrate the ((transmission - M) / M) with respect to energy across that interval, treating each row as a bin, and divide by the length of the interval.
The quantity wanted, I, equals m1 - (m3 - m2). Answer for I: -0.08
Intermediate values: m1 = 0.0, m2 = -0.117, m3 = -0.077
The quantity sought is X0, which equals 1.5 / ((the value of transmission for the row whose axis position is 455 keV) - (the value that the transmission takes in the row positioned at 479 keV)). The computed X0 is 0.7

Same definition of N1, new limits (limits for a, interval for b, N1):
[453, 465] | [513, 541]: 0.09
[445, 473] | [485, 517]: 0.14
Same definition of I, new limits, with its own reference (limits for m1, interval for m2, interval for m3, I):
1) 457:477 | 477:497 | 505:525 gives -0.24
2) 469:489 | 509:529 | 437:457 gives -0.21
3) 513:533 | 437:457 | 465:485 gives 0.25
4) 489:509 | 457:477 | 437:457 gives -0.08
